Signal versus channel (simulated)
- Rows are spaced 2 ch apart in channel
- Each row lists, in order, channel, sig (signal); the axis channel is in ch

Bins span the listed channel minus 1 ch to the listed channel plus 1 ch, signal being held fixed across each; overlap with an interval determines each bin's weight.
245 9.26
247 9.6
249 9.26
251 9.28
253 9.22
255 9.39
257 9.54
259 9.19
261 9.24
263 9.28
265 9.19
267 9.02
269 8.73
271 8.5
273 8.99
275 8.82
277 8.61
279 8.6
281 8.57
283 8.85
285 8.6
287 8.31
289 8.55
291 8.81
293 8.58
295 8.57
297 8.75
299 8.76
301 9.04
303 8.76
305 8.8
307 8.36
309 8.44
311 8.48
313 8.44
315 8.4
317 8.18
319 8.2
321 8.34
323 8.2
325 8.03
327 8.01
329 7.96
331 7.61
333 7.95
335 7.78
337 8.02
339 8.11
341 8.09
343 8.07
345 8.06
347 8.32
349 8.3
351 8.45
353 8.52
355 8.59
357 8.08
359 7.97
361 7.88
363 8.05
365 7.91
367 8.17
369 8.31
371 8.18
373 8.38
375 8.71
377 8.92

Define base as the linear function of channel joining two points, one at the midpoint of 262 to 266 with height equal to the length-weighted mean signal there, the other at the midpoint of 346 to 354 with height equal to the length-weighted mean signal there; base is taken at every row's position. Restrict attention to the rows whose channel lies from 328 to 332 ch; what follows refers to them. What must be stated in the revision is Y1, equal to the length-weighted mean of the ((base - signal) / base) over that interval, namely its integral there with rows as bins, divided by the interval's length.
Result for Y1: 0.094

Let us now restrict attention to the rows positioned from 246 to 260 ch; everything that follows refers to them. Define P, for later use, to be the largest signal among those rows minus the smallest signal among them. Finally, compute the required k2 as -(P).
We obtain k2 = -0.41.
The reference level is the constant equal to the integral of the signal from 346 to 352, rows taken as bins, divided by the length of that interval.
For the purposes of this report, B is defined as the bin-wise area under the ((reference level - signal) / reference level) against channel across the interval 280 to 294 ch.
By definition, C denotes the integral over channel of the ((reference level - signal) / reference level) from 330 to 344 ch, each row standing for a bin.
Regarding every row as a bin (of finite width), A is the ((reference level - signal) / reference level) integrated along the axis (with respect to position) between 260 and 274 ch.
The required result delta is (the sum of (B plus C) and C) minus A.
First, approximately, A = -1.1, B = -0.4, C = 0.7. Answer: 2.0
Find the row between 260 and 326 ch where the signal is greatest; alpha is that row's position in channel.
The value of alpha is 263 ch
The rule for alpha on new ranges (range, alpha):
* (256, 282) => 257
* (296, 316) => 301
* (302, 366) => 305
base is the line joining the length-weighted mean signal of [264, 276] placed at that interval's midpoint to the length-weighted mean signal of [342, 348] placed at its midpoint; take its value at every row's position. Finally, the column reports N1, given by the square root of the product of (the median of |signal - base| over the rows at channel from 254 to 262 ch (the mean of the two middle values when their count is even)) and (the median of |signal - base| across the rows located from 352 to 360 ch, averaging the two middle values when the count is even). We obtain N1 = 0.28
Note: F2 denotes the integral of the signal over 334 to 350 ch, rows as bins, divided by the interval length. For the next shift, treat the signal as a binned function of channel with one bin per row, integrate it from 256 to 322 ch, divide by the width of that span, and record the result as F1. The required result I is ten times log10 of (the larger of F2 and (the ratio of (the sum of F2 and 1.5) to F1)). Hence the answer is 9.08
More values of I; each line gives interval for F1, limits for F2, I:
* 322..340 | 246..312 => 9.48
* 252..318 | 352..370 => 9.12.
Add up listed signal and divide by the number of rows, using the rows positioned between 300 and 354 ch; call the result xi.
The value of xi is 8.3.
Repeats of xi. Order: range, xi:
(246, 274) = 9.2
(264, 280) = 8.8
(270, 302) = 8.7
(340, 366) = 8.2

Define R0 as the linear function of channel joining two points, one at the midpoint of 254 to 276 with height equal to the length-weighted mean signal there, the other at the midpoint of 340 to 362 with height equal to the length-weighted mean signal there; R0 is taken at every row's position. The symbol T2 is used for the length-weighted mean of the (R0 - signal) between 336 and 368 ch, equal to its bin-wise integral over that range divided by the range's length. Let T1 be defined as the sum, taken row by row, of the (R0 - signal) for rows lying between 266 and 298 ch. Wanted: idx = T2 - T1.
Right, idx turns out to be -3.6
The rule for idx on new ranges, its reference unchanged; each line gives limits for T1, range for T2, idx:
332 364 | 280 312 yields -1.5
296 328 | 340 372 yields -2.5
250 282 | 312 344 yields -0.6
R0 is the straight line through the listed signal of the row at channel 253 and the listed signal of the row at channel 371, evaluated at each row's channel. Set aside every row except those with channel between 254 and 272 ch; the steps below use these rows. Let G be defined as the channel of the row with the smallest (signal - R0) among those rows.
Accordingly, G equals 271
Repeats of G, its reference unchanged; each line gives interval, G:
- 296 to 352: 331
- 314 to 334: 331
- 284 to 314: 287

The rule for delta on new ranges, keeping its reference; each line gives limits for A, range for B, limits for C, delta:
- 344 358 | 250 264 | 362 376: -1.3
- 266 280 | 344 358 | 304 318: 0.4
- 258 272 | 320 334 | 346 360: 1.8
